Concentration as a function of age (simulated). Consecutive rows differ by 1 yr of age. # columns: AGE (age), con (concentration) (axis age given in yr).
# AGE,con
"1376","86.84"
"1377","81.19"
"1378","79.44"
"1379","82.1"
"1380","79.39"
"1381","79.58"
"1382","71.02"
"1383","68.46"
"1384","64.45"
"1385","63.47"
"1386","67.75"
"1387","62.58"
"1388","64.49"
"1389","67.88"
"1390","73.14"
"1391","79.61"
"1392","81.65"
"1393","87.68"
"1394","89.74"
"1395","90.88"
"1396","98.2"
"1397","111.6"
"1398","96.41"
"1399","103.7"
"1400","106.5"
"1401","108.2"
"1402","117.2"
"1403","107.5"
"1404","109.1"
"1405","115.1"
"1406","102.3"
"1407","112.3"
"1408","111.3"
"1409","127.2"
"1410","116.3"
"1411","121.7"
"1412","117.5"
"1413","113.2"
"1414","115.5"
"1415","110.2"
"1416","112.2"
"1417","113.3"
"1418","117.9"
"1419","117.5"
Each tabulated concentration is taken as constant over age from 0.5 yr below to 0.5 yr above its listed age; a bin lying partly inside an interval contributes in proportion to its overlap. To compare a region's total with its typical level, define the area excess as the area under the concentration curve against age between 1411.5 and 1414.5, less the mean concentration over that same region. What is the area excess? 231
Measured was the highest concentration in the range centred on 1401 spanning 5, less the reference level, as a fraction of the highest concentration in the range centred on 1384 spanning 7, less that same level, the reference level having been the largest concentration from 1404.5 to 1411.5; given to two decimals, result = 0.21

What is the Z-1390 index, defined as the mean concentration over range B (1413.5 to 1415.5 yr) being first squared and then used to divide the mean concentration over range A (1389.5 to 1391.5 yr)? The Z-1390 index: 0.0060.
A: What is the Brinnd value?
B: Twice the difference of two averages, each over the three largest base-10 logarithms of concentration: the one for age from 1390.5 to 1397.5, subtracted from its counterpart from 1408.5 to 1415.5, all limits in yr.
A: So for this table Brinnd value 0.17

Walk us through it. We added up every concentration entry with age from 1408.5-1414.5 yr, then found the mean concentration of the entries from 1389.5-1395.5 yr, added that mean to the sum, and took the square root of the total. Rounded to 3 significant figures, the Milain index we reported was 28.2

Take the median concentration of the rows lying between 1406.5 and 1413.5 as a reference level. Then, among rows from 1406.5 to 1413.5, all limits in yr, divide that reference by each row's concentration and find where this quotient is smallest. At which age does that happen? 1409 yr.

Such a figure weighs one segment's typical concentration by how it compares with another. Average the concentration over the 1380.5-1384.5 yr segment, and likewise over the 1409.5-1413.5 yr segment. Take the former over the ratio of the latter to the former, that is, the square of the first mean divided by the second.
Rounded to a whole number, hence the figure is 43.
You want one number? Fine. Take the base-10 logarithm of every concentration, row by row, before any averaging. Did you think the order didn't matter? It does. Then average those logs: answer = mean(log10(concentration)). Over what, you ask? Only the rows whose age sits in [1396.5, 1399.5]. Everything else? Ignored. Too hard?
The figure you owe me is 2.02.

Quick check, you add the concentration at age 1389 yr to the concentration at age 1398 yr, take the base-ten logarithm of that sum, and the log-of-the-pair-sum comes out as 2.22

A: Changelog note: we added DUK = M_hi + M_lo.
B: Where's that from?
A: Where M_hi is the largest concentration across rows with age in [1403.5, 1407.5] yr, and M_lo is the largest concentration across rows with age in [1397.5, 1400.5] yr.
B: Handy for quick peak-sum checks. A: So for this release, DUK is 222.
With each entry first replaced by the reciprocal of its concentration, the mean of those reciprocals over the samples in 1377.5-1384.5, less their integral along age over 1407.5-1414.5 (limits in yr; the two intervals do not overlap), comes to -0.0462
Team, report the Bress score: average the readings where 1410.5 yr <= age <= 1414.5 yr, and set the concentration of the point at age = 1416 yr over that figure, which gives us 0.96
